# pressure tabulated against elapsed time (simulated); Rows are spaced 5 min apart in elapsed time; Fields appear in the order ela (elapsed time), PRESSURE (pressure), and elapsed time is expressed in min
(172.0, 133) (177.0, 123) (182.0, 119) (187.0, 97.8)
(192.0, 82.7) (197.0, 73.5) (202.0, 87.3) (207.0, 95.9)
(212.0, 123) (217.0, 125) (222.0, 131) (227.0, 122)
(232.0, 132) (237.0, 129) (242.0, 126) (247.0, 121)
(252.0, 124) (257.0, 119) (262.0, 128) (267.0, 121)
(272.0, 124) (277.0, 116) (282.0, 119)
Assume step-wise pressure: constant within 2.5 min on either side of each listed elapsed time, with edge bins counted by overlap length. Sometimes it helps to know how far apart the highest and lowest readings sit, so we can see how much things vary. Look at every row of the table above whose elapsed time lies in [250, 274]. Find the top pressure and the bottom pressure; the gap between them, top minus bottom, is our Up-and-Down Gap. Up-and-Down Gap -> 9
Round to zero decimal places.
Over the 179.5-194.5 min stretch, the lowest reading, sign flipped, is -83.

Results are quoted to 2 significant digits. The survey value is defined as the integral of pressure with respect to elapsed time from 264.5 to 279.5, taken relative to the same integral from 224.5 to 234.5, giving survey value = 1.4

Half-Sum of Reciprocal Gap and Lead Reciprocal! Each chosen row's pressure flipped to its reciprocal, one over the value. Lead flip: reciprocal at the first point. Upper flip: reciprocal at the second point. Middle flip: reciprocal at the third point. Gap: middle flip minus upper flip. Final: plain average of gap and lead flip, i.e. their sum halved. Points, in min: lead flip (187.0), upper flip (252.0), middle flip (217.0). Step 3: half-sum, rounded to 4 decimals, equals 0.0051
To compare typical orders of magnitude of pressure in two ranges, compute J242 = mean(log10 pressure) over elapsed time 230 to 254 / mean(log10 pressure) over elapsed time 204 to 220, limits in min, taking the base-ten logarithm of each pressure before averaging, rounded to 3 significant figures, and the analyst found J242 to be 1.02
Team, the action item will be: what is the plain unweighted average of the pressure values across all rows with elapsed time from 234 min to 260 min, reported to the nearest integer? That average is 124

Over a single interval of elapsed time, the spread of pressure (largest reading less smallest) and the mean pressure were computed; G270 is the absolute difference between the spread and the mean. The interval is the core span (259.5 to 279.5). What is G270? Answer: 110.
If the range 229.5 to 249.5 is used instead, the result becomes 116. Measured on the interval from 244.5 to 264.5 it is 114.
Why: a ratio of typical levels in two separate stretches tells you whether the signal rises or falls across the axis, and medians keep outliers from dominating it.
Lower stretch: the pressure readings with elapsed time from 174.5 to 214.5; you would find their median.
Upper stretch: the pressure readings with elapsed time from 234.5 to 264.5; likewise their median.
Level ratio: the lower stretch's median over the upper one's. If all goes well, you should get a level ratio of 0.77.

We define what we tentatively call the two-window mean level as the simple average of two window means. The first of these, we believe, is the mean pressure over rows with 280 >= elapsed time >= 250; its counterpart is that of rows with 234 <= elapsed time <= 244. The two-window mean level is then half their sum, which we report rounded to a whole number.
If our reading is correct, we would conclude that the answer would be 125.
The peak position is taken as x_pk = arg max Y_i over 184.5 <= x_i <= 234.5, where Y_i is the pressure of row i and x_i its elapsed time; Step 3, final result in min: 232.0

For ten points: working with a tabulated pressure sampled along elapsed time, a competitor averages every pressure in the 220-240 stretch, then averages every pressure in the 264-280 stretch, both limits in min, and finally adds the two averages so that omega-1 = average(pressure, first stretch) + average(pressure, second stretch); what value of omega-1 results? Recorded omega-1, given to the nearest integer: 249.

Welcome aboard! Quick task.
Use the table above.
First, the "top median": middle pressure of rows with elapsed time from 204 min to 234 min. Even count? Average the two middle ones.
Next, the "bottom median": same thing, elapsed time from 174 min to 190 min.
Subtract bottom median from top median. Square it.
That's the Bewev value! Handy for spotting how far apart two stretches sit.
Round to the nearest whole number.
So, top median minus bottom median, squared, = 25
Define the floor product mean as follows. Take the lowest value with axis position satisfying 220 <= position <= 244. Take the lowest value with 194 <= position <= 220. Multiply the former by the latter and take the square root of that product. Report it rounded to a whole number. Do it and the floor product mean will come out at 95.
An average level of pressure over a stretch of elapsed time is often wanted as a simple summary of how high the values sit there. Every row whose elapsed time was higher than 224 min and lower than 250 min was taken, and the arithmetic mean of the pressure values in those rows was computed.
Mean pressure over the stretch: 126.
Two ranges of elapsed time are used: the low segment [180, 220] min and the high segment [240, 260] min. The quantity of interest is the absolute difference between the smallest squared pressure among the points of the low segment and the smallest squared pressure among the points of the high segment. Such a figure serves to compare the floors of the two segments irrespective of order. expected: 8759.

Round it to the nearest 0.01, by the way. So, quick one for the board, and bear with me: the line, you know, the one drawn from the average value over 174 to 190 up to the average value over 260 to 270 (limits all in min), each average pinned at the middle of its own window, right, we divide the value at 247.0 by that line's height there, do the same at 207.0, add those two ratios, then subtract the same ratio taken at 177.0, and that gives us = 0.72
